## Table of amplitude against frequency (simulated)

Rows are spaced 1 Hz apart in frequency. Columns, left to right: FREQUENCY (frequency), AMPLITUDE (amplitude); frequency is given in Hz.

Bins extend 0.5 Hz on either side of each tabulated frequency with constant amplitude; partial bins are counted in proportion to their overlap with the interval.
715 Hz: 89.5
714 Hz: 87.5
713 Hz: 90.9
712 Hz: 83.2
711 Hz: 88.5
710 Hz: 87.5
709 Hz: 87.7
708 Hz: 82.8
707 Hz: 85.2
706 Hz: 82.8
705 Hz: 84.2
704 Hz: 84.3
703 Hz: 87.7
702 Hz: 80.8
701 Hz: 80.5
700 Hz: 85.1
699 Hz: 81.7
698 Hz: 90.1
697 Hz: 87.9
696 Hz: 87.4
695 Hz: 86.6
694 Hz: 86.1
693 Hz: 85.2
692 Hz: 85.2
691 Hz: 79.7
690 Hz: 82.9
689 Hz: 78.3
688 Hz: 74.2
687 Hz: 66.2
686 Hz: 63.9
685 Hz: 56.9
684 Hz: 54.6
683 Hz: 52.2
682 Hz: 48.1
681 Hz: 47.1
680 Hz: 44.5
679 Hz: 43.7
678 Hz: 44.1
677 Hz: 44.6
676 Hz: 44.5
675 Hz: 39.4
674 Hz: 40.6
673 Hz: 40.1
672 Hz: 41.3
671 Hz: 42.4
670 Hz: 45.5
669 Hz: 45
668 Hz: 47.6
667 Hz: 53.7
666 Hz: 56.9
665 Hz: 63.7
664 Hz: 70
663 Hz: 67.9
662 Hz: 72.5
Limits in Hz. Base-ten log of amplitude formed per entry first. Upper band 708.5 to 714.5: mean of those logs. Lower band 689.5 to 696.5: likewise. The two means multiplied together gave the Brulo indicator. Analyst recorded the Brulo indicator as 3.74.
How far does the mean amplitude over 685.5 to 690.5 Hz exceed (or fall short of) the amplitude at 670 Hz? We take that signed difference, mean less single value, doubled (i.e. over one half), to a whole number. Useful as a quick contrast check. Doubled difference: 55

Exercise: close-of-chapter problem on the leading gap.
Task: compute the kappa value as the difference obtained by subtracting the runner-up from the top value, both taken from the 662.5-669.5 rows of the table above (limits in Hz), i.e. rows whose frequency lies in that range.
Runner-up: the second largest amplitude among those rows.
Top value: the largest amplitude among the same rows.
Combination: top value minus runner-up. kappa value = 2.1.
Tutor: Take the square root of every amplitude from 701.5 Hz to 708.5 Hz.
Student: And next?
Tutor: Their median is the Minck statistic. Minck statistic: 9.2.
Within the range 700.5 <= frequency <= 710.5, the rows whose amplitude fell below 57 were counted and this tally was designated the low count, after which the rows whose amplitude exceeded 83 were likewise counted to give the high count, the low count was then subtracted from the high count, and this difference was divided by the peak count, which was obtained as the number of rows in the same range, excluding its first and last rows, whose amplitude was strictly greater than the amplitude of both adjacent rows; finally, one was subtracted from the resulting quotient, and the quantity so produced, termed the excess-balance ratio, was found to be 1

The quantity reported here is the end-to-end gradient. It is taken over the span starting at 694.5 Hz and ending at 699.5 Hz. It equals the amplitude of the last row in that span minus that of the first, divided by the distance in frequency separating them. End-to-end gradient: -1.2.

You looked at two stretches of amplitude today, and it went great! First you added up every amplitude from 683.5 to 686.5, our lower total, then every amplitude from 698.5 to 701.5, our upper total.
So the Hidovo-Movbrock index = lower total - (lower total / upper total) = 175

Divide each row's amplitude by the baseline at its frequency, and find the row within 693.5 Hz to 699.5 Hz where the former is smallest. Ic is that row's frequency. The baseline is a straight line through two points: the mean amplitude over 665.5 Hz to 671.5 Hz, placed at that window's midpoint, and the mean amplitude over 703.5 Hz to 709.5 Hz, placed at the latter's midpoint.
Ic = 699 Hz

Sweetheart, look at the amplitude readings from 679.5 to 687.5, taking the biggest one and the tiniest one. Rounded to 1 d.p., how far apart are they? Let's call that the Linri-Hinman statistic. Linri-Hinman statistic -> 21.7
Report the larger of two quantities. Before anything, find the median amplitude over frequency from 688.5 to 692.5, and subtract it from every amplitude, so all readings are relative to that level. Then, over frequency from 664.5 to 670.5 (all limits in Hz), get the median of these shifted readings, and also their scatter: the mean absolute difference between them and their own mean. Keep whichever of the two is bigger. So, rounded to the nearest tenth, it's 6.0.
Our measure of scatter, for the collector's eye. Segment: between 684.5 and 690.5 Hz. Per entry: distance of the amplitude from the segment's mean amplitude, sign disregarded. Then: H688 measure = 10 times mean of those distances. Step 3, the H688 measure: 80.7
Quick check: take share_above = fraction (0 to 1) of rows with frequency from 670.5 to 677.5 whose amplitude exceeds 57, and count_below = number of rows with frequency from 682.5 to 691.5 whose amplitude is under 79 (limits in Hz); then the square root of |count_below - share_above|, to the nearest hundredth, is 2.65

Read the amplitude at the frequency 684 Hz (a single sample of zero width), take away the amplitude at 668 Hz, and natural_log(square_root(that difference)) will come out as 1.0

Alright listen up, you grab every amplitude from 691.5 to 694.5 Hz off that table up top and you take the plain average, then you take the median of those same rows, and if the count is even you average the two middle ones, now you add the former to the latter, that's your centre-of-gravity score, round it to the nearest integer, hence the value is 171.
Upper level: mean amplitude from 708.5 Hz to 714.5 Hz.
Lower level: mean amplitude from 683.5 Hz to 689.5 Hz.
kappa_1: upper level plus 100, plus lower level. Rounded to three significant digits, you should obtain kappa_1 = 253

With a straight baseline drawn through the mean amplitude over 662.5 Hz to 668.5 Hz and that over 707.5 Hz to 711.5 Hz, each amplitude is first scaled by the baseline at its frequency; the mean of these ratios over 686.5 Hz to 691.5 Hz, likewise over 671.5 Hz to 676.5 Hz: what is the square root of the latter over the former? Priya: 0.785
